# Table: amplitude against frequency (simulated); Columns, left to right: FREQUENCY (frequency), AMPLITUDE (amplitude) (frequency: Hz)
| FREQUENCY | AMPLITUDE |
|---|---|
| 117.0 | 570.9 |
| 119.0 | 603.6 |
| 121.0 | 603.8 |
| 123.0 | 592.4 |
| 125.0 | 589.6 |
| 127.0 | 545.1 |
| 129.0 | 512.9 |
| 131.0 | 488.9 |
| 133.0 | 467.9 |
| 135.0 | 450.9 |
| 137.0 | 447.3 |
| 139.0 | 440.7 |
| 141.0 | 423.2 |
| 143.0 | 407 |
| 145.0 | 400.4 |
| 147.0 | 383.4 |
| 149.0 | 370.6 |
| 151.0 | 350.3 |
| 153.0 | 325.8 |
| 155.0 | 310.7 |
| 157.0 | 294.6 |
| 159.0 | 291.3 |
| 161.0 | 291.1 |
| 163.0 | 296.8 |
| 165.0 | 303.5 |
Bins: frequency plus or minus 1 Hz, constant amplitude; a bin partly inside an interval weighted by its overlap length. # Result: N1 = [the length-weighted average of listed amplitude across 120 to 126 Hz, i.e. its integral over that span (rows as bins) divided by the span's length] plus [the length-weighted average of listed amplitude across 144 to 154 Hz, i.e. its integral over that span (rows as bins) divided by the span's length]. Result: 961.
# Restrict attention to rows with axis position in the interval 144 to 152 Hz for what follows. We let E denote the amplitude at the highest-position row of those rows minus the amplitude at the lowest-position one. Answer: -50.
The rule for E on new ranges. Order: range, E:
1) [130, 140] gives -48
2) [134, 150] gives -80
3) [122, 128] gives -47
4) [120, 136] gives -153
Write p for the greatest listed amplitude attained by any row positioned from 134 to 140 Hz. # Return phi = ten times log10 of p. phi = 26.5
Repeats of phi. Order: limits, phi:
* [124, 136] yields 27.7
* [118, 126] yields 27.8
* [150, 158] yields 25.4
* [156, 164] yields 24.7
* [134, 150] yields 26.5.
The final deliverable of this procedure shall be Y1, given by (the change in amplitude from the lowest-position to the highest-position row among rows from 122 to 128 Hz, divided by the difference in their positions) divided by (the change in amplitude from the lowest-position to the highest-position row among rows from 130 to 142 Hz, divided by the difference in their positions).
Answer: 1.8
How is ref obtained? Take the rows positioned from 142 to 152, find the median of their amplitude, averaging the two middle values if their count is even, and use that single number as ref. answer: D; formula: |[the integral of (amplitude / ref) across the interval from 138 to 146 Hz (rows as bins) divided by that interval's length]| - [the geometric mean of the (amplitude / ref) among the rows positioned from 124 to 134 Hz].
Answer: -0.3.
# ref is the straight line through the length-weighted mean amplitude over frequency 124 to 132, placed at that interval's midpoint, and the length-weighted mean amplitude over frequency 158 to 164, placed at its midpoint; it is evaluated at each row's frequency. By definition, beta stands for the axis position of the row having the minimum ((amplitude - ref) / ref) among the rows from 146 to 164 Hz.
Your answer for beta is 157.0 Hz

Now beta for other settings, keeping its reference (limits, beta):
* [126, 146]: 135.0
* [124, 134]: 133.0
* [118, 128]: 119.0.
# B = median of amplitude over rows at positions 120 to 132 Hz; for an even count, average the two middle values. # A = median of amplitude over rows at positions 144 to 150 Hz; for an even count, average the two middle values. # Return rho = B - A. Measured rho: 184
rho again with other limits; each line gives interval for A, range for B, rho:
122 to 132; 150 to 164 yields -248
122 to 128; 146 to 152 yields -219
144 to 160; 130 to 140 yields 113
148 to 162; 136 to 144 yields 121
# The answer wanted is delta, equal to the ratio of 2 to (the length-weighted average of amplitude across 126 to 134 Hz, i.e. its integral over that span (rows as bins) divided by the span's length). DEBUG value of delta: 0.0040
